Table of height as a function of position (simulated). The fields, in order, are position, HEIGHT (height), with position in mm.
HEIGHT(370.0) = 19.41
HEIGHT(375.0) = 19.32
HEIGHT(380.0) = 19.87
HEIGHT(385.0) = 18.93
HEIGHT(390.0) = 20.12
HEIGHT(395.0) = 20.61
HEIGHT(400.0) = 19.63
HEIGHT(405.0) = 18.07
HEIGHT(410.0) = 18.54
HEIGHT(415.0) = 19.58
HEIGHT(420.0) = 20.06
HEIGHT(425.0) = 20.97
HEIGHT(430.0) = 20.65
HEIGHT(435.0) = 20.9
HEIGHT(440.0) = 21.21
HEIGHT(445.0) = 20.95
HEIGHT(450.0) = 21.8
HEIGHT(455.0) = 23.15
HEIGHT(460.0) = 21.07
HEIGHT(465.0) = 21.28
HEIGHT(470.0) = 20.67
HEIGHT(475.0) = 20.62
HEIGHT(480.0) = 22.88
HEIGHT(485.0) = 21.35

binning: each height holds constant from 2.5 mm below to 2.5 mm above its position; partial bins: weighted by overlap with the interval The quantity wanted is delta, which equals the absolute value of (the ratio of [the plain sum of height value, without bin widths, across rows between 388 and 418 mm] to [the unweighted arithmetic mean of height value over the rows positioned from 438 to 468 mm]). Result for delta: 5.4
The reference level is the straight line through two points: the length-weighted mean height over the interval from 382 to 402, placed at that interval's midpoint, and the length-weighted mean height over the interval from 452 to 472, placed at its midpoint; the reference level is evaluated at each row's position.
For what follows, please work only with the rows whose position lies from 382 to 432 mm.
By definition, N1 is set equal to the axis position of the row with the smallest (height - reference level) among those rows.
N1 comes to 405.0 mm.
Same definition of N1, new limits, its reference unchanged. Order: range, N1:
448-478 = 475.0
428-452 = 445.0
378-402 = 385.0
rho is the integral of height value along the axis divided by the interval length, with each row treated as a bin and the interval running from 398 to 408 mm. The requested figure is 18.8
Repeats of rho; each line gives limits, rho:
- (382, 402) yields 19.8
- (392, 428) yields 19.7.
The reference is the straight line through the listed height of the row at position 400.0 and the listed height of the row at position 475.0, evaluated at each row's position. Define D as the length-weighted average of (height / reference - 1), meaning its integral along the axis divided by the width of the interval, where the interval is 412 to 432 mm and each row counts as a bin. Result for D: 0.017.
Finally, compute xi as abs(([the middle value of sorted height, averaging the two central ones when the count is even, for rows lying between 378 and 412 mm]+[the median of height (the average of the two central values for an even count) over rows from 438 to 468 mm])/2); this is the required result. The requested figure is 20.4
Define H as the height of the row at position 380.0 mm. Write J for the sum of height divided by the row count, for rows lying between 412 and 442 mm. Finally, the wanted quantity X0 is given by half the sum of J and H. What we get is 20.2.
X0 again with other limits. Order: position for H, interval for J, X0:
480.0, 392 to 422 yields 21.1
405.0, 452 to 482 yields 19.8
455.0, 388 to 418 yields 21.3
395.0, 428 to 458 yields 21.0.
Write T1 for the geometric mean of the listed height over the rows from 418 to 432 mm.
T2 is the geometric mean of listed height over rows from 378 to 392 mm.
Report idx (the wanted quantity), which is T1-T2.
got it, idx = 0.9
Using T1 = 20.6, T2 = 19.63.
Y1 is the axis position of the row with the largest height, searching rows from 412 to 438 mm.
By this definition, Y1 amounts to 425.0 mm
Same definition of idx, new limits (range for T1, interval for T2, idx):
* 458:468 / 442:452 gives -0.2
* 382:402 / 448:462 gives -2.2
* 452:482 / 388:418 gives 2.2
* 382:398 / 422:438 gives -1.0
